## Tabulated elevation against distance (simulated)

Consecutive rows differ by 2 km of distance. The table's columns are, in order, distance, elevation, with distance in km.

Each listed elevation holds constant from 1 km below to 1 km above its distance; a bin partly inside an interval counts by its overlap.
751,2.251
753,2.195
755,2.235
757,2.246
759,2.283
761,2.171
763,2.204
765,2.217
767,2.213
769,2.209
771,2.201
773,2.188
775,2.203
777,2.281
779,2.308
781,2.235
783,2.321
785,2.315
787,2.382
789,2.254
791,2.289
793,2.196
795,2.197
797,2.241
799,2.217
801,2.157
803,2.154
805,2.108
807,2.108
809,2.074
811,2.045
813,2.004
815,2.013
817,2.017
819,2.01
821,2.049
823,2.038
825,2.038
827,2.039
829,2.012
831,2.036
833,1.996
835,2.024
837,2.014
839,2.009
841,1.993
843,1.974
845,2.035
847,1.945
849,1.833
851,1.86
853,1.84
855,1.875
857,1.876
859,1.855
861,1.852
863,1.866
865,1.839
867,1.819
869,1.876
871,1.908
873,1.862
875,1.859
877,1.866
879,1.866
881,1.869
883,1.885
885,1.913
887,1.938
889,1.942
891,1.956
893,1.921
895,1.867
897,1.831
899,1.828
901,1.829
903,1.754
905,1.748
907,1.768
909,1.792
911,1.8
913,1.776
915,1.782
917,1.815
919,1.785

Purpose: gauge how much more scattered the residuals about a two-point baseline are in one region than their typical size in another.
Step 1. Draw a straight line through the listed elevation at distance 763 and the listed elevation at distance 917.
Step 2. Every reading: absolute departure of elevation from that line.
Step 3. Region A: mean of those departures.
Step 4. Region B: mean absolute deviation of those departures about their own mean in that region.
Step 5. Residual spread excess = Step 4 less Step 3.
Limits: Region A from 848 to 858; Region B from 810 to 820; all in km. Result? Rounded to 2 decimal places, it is -0.11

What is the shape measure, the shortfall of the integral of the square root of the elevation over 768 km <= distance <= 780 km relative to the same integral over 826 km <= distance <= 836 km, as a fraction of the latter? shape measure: -0.3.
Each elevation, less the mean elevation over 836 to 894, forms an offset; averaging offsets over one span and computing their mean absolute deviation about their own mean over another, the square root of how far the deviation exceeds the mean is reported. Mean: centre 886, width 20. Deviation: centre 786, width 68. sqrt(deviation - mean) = 0.27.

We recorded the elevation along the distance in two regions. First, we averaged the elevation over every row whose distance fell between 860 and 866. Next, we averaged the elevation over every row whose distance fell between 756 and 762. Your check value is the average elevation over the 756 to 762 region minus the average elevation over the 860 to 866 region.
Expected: 0.38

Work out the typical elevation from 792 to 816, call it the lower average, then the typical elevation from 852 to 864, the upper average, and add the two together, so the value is 3.99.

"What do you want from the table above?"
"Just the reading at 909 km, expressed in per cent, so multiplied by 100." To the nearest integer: 179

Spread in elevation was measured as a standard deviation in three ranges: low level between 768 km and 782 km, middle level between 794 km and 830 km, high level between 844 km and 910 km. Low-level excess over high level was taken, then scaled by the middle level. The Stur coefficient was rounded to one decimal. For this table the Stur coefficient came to -0.2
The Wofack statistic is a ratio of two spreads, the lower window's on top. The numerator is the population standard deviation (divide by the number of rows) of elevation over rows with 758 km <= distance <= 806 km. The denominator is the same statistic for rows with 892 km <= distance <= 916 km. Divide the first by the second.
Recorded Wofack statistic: 1.28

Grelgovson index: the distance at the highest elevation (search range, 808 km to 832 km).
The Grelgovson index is 809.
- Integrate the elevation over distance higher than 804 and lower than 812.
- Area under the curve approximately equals 16.7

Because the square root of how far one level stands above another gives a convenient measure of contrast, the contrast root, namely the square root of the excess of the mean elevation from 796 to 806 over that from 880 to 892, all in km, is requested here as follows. 0.51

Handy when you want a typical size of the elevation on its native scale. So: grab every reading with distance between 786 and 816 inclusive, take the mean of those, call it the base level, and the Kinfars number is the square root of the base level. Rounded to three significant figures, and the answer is 1.47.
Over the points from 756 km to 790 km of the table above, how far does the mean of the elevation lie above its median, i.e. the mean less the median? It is 0.014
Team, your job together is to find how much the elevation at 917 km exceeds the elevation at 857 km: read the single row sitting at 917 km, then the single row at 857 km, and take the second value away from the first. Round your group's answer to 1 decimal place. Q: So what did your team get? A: -0.1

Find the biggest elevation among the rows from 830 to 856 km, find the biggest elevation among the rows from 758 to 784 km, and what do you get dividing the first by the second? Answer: 0.877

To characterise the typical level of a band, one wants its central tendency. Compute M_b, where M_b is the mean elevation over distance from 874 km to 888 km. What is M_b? 1.885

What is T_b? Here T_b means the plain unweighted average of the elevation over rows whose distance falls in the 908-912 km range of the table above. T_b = 1.8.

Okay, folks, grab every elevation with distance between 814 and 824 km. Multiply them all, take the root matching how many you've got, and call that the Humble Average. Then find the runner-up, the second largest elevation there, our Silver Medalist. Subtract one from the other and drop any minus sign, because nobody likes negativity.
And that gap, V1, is 0.013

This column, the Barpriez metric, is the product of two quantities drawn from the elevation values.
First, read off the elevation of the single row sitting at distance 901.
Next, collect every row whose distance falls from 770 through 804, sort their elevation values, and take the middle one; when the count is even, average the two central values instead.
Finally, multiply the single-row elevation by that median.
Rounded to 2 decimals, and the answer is 4.09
